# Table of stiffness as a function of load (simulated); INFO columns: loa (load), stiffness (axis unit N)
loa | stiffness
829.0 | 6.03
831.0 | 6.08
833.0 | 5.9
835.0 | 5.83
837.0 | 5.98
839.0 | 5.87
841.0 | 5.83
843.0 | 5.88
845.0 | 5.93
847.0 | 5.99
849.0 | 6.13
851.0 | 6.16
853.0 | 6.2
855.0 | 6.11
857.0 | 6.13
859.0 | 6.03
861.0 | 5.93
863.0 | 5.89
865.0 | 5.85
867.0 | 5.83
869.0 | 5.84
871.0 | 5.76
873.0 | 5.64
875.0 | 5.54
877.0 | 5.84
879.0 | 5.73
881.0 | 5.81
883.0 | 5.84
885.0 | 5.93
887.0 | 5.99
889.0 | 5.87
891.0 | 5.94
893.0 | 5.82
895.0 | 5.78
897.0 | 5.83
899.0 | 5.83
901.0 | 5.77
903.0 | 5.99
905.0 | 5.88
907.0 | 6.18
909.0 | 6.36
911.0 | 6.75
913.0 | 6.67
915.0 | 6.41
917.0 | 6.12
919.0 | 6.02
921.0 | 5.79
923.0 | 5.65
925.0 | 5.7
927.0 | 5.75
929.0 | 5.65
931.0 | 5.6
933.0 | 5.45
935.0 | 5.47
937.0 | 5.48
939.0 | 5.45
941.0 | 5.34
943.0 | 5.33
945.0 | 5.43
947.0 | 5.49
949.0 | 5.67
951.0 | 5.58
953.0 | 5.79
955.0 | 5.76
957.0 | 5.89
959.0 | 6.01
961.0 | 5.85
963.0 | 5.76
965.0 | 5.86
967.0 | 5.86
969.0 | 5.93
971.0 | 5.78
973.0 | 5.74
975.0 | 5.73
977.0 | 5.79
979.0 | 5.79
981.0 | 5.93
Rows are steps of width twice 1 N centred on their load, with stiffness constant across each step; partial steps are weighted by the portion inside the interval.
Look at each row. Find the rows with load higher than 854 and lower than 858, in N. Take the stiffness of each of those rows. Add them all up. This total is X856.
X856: 12.24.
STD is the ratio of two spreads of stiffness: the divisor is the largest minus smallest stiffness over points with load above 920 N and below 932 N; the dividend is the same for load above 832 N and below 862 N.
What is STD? 1.9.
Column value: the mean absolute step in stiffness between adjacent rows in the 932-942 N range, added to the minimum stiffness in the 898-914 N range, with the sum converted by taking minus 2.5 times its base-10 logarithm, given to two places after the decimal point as -1.91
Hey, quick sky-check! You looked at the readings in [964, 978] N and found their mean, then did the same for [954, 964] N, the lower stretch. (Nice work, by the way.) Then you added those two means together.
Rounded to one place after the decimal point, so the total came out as 11.7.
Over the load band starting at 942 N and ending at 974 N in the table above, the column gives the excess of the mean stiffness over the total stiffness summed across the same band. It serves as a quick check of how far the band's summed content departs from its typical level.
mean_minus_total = -86.0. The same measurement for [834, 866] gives -89.8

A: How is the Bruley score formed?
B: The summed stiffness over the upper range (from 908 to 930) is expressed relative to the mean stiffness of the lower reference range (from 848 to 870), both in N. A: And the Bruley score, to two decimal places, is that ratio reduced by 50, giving -38.87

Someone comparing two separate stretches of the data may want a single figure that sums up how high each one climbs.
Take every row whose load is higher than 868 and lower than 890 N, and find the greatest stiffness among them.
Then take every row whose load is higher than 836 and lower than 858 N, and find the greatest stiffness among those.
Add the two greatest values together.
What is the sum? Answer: 12.19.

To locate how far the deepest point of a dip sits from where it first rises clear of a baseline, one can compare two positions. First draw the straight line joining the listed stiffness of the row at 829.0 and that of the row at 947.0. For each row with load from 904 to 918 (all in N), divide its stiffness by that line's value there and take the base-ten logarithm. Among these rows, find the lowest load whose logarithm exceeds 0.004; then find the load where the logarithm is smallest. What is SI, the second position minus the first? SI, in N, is 0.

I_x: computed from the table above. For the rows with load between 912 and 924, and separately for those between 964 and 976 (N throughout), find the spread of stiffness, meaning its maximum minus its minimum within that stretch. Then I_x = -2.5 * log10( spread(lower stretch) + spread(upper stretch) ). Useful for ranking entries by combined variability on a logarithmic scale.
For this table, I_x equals -0.22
